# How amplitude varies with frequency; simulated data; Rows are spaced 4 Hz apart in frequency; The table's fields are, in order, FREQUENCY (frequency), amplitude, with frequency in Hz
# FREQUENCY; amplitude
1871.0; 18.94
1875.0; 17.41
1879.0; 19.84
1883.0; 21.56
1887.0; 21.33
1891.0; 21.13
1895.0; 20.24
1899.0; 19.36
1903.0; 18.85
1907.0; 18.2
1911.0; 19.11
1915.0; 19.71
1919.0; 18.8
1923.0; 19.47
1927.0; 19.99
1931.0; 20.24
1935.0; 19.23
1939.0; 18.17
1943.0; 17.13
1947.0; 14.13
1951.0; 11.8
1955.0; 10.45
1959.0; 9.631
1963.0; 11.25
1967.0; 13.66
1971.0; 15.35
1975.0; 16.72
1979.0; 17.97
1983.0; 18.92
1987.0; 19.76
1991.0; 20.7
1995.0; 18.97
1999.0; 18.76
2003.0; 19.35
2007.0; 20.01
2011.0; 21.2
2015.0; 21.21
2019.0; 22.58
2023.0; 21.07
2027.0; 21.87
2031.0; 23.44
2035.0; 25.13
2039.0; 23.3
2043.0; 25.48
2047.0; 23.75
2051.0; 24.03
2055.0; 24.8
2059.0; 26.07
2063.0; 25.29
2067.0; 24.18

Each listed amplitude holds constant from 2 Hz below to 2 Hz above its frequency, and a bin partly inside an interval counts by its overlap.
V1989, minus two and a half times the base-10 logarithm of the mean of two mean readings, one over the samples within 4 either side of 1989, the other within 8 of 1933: -3.24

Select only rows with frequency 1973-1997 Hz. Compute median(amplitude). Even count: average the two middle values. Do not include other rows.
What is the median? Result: 18.9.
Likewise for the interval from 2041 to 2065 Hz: 25.0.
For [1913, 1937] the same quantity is 19.6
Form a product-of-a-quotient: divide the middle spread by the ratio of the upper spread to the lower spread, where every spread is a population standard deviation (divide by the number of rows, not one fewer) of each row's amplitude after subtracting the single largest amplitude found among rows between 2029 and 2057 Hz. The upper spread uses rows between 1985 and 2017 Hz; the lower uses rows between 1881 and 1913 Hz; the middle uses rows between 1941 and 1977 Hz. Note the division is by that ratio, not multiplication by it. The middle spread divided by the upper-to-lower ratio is 3.4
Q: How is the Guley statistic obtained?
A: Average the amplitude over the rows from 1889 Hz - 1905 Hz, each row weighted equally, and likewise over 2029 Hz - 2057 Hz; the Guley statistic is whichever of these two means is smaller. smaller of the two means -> 20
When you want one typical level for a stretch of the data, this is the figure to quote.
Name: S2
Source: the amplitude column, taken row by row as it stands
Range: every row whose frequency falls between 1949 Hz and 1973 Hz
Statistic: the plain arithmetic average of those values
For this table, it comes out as 12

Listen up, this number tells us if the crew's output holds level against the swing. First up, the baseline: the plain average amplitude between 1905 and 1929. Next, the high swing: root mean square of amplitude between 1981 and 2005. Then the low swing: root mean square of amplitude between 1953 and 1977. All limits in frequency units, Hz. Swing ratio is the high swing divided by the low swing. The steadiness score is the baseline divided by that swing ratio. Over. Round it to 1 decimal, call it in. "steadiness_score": 13.0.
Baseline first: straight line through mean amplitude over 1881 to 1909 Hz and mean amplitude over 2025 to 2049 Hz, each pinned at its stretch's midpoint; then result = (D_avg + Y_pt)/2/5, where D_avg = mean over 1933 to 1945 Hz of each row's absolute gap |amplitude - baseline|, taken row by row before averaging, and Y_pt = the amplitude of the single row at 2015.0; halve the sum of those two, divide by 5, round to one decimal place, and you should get 2.4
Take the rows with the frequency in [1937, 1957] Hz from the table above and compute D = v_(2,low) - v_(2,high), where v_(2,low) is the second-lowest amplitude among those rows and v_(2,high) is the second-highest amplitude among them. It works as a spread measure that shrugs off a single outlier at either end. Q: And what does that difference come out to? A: -5.3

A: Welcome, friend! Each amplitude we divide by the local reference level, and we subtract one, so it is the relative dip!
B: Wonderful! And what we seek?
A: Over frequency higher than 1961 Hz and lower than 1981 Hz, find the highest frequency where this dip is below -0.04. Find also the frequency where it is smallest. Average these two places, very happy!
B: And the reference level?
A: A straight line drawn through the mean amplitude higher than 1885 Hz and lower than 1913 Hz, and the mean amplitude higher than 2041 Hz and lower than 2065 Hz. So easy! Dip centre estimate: 1971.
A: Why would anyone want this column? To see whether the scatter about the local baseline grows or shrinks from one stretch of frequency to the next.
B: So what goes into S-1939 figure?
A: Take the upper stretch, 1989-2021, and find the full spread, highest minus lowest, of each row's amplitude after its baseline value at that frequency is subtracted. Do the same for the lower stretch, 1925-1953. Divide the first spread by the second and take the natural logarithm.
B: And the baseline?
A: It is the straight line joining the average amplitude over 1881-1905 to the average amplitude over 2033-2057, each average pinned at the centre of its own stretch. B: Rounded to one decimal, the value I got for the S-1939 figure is -1.0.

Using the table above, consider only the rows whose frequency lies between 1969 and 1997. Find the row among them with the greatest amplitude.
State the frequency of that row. 1991.0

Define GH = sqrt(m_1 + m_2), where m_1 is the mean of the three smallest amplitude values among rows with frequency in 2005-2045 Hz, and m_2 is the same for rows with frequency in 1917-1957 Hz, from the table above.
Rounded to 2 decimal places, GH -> 5.73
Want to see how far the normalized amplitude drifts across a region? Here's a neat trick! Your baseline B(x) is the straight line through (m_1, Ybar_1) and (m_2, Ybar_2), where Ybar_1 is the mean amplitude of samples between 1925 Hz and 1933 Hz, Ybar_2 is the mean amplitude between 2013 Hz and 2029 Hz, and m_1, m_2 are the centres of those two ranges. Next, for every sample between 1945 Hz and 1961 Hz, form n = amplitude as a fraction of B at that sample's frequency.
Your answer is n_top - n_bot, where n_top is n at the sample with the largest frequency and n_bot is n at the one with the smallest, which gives -0.22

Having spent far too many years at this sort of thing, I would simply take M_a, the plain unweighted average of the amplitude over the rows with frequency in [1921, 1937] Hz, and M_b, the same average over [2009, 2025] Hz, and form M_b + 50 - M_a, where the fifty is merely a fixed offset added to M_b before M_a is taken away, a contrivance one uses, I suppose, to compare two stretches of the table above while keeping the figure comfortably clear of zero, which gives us 52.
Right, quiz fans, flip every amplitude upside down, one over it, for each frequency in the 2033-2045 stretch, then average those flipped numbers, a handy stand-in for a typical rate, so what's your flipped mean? 0.041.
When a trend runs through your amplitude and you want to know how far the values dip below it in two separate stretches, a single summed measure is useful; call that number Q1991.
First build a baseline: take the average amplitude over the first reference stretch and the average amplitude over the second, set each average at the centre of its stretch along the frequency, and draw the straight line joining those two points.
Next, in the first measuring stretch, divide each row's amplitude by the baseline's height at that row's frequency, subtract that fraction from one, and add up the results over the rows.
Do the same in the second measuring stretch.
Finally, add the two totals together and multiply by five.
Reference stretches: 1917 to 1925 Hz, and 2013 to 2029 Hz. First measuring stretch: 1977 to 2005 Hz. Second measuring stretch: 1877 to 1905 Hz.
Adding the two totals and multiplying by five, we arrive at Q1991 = -1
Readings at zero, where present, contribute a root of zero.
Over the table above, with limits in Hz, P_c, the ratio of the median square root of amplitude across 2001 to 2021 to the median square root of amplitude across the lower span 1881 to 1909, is 1.02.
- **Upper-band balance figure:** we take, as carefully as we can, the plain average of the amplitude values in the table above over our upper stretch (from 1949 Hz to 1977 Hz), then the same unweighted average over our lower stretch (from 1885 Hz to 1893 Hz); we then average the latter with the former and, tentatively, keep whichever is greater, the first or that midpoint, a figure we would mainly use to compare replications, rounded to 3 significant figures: 17.0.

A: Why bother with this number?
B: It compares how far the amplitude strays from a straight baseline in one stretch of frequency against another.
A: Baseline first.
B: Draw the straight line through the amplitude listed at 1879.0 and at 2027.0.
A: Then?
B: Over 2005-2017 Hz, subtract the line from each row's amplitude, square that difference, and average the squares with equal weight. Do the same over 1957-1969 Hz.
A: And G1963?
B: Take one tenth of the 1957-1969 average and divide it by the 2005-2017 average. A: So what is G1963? 9.4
